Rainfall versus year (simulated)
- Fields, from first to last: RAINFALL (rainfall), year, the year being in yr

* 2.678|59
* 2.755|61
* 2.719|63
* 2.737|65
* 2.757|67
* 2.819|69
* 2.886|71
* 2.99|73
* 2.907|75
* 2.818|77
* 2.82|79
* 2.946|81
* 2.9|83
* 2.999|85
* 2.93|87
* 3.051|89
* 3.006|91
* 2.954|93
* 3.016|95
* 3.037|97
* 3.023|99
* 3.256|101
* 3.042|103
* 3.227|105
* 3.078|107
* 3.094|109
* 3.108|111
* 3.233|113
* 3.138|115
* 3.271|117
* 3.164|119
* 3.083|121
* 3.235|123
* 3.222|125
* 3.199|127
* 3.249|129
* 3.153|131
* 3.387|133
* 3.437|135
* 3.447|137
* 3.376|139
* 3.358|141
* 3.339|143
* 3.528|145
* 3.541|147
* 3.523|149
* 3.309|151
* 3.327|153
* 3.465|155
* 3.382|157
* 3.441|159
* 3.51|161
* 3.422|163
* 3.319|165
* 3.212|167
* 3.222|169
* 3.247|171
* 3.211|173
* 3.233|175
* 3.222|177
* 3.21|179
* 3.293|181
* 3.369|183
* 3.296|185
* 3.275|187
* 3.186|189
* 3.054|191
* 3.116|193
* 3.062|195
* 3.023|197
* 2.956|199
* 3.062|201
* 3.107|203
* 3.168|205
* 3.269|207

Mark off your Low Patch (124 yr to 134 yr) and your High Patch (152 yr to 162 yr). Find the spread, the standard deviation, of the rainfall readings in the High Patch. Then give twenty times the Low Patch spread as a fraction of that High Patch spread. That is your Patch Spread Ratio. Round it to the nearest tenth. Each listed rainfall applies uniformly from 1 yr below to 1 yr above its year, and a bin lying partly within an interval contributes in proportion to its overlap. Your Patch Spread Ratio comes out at 24.7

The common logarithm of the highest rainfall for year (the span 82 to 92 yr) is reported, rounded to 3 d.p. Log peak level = 0.484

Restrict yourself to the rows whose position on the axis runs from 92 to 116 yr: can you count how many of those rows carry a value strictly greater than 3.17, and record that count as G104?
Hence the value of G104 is 3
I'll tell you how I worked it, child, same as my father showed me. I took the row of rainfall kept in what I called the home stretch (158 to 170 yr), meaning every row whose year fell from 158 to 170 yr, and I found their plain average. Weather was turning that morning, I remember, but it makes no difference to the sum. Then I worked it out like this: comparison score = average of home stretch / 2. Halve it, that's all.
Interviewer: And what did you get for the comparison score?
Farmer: 1.68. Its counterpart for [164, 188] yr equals 1.63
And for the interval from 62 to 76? 1.42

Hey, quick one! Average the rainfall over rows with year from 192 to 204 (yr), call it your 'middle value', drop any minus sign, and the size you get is 3.05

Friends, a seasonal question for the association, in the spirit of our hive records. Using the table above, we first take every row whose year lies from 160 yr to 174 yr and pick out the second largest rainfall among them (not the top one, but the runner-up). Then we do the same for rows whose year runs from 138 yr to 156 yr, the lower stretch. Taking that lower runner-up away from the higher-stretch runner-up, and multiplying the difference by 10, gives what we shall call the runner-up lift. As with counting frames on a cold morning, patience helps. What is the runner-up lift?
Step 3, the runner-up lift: -1.1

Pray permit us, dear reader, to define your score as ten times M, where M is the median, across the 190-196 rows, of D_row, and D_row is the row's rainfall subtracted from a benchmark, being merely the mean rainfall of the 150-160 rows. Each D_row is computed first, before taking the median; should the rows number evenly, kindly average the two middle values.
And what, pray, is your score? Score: 3.2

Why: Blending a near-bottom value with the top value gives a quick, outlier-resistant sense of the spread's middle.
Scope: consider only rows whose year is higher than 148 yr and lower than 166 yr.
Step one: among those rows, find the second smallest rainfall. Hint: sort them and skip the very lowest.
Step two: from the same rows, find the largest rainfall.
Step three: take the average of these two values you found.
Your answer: 3.4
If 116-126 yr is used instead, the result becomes 3.2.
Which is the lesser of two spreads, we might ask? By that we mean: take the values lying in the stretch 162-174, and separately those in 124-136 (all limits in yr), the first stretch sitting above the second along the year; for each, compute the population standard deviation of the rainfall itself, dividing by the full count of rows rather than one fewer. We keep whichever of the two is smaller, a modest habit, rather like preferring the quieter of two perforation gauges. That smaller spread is 0.077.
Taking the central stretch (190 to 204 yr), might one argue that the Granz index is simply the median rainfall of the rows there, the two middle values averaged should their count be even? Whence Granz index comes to 3.06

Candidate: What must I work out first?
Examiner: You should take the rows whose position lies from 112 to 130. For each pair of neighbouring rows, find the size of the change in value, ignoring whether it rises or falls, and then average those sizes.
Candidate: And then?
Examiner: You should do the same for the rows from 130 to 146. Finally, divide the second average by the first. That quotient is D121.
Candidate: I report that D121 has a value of 1.03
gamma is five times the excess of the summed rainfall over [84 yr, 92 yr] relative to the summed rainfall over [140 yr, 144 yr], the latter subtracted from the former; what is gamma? 26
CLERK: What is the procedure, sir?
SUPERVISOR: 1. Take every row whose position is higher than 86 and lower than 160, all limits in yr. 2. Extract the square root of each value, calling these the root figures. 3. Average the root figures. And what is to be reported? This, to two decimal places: 1.80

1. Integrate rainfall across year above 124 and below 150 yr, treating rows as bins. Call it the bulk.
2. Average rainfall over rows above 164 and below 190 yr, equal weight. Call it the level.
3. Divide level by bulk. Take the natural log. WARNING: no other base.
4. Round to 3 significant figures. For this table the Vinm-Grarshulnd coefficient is -3.29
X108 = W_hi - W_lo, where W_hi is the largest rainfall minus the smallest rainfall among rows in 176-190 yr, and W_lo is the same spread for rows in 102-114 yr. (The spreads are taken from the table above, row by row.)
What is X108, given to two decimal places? -0.01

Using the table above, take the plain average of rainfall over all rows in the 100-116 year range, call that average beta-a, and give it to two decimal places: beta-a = 3.15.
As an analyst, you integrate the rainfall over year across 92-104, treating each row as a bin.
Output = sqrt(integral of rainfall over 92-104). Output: 6.1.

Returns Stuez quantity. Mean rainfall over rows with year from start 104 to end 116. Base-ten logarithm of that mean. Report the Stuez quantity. 0.50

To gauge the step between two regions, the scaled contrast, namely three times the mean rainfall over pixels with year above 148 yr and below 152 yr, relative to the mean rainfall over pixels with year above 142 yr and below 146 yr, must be 3.0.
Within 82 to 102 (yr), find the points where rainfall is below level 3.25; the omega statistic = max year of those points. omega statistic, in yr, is 99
